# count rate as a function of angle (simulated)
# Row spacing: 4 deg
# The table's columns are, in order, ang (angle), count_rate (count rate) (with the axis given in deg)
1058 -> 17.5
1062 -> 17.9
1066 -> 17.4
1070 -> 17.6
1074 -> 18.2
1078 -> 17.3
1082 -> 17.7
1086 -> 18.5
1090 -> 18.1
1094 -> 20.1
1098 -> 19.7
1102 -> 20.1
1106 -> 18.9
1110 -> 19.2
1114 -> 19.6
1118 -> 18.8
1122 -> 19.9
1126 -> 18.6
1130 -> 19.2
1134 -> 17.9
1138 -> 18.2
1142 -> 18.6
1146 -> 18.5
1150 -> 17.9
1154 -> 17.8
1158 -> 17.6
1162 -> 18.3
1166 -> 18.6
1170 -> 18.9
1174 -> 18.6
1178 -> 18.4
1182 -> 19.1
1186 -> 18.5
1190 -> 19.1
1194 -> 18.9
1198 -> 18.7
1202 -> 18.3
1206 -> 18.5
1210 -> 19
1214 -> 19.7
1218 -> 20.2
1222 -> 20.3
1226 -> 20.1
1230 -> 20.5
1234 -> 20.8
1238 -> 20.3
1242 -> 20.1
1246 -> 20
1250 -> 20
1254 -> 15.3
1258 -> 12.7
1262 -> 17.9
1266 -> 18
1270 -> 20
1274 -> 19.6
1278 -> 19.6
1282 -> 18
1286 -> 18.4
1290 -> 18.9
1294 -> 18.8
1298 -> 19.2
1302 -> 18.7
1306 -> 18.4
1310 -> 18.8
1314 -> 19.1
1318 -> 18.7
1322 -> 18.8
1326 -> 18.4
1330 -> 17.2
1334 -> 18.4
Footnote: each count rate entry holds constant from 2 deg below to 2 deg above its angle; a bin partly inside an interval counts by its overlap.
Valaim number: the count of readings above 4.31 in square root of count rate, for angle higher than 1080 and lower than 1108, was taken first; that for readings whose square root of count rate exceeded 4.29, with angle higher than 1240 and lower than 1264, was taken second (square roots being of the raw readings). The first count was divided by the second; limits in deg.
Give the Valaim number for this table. 1.3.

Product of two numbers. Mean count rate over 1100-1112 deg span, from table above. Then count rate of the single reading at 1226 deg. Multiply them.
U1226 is 390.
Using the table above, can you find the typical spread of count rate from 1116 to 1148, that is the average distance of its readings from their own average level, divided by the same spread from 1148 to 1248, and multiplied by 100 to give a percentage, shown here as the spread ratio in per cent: 56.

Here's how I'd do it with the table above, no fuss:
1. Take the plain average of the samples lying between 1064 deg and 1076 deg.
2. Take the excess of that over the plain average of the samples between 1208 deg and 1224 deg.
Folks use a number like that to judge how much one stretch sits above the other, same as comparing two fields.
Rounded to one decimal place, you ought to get -2.1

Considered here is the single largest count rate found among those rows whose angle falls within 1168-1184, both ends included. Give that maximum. 19.1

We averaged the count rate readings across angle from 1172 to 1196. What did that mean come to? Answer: 18.8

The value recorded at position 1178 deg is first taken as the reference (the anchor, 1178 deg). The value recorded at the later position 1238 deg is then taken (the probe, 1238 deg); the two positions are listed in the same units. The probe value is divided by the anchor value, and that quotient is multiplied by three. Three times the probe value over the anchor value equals 3.31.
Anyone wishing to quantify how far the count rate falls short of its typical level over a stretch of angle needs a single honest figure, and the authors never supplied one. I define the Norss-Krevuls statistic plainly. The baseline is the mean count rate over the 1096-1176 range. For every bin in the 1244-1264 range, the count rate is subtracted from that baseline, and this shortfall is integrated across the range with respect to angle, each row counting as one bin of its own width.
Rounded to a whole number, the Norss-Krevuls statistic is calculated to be 31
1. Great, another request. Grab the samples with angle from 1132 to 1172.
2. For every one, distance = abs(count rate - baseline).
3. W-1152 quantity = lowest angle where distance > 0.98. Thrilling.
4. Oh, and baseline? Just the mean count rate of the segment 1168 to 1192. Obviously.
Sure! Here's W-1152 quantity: 1158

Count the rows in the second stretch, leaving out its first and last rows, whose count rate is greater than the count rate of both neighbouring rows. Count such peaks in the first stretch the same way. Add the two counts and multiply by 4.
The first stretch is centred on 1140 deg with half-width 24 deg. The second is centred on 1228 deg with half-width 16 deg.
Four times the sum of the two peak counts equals 20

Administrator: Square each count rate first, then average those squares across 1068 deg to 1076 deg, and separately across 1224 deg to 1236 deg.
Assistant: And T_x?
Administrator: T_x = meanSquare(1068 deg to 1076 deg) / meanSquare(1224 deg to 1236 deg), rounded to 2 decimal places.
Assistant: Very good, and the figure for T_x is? 0.76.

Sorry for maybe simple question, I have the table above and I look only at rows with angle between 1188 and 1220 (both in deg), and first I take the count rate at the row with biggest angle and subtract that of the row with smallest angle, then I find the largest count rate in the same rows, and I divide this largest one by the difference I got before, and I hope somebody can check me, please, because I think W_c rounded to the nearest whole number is 18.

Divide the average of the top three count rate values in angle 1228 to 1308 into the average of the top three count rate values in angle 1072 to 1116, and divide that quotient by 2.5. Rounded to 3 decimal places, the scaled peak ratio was 0.389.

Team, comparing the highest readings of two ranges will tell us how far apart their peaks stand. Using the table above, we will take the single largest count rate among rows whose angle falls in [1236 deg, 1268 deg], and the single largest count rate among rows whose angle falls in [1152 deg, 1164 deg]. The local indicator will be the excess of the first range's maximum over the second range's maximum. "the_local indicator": 2.0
